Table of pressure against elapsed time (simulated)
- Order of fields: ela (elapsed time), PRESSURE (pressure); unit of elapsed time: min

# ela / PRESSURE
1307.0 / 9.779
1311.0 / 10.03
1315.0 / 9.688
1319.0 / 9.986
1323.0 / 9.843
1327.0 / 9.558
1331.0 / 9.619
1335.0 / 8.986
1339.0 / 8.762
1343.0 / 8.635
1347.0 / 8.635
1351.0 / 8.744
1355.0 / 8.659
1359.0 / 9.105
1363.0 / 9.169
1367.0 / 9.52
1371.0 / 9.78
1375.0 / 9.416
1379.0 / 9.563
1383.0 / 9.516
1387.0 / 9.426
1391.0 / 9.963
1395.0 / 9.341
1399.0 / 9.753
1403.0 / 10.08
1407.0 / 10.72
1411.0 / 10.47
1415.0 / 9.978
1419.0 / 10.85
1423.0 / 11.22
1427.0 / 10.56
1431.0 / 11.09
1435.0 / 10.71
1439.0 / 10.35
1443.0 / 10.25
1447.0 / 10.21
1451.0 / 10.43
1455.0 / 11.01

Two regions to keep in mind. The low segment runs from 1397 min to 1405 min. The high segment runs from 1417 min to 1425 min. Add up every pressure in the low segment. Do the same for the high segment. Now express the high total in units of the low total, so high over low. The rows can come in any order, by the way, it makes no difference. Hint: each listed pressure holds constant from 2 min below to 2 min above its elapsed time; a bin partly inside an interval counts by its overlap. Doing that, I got 1.11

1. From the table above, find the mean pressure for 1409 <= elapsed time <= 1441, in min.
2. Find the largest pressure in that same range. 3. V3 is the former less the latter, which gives -0.57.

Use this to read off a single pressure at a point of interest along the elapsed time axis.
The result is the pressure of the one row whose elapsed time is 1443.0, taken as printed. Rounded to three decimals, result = 10.250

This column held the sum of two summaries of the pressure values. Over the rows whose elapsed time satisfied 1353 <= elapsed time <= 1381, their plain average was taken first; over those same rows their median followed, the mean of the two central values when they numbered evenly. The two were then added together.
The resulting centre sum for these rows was 18.7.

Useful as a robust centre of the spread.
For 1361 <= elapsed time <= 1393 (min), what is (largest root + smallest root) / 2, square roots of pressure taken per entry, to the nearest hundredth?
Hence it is 3.09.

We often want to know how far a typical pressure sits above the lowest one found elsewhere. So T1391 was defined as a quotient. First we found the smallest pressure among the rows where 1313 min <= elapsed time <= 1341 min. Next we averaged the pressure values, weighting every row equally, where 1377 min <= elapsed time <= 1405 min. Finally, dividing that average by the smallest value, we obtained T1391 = 1.10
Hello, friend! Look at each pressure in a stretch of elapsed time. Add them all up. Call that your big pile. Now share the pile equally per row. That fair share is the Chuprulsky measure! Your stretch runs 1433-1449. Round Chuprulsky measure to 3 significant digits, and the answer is 10.4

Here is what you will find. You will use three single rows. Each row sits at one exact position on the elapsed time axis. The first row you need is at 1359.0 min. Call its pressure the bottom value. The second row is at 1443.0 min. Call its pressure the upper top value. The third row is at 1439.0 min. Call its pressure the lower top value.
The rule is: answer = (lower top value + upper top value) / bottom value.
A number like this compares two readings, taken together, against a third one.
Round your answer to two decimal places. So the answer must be 2.26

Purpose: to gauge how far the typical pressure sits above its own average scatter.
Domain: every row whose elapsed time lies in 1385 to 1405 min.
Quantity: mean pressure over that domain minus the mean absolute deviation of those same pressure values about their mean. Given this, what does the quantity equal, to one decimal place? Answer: 9.4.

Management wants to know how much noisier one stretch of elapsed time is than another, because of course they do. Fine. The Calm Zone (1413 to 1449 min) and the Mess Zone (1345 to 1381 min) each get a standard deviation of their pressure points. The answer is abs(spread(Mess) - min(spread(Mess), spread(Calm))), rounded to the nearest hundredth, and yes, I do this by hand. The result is 0.00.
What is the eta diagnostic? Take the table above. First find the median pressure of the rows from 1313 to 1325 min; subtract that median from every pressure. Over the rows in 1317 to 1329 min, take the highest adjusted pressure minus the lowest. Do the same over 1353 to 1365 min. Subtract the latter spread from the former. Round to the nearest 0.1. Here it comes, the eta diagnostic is -0.1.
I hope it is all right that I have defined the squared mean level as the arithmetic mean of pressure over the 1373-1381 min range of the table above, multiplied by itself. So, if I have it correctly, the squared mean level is 90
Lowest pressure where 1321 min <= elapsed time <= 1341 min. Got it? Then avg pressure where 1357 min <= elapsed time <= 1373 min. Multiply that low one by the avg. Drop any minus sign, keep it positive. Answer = 82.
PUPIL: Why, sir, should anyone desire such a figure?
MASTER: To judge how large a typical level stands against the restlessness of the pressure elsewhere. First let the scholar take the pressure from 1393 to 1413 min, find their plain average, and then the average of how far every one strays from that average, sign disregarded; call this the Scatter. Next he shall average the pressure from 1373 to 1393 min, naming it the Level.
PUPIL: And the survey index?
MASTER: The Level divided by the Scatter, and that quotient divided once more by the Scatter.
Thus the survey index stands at 54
